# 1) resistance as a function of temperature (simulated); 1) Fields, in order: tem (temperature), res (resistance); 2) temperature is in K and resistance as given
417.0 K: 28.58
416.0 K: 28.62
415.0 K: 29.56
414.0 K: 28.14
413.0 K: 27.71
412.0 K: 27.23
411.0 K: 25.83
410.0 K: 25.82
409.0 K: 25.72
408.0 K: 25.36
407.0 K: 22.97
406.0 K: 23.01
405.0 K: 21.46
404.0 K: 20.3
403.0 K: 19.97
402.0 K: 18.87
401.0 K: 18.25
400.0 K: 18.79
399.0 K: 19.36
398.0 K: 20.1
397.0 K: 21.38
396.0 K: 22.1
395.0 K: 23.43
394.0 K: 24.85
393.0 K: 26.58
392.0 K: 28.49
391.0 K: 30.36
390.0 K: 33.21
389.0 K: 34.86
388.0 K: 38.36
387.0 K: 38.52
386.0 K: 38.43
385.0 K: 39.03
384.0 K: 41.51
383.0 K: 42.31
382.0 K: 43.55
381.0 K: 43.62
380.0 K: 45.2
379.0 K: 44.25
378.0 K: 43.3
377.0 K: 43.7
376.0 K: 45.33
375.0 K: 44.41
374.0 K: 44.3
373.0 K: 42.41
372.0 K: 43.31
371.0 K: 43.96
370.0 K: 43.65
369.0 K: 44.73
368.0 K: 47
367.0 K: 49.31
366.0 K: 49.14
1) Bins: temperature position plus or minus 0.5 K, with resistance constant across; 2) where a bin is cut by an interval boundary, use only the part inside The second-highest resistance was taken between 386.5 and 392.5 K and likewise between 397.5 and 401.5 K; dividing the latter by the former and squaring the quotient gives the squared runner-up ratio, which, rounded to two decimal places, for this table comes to 0.25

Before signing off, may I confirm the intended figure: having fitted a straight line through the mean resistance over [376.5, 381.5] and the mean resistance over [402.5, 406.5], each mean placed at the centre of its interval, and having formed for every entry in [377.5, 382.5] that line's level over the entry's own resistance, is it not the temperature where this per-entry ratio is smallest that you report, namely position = 382.0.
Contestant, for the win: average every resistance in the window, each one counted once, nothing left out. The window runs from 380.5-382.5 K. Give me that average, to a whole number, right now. 44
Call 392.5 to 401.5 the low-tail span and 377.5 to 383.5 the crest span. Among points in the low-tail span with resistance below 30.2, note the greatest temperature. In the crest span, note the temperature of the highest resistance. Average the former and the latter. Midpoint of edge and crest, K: 390.5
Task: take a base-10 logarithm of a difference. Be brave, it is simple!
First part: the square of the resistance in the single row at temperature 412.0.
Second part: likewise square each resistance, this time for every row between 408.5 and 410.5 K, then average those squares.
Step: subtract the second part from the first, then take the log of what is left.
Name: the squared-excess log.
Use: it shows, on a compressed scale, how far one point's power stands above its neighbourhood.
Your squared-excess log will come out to 1.89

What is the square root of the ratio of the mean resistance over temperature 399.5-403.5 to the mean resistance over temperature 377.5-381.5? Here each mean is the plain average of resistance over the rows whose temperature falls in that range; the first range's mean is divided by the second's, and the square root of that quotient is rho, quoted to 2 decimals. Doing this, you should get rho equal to 0.66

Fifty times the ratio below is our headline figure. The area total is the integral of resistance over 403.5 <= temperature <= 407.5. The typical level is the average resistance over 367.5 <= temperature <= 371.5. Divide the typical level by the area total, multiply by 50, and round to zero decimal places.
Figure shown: 26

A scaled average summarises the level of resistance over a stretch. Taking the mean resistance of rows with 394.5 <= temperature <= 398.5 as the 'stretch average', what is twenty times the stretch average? 435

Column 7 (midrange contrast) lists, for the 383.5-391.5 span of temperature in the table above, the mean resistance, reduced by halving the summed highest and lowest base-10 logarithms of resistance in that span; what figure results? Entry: 35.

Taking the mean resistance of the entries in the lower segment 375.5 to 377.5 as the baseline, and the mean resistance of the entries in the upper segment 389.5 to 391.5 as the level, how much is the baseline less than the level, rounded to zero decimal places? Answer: -13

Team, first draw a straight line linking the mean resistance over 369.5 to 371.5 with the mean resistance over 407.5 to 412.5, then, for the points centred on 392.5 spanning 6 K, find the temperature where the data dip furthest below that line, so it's 395.0 K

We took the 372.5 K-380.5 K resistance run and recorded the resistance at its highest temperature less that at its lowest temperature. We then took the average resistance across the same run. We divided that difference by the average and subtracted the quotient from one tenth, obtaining 0.04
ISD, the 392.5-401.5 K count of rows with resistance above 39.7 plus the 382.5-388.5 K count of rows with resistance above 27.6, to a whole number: 6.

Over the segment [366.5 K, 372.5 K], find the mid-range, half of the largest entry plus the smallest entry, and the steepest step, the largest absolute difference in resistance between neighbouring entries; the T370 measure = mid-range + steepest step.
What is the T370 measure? 49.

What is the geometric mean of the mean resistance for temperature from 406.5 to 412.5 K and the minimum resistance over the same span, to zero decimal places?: 24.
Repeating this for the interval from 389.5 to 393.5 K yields 28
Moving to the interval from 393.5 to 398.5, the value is 21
